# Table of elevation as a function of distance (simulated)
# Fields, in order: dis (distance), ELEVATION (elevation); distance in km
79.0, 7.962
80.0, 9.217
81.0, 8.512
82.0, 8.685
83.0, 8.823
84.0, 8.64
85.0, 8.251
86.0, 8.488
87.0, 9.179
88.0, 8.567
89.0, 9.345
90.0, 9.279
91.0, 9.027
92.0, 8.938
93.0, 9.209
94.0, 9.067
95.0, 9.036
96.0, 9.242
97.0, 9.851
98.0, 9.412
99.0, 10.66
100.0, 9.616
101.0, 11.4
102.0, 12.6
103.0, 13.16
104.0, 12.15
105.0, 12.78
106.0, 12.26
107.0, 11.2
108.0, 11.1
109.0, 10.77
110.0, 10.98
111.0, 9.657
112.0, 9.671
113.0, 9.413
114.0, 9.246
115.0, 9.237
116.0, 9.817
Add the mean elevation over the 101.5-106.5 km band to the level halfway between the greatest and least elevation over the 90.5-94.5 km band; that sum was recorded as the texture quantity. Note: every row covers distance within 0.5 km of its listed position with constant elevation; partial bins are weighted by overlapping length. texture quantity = 21.7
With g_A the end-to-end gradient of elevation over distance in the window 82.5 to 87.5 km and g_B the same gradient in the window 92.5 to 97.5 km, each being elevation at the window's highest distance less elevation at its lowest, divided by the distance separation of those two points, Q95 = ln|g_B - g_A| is -2.6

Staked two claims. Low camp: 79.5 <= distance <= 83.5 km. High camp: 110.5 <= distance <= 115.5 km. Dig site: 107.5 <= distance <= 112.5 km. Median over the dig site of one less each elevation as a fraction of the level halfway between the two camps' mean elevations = -0.18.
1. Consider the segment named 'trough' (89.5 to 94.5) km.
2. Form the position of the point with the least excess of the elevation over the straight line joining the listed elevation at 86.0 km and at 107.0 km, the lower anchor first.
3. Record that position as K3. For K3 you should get 94.0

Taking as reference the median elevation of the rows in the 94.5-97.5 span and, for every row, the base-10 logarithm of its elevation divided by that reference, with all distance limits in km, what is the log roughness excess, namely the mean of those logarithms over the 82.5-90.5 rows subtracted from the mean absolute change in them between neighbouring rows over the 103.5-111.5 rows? 0.044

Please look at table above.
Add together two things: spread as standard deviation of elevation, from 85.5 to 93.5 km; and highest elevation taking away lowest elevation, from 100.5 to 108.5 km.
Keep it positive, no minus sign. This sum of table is 2.4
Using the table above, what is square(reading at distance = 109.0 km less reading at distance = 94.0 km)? 2.9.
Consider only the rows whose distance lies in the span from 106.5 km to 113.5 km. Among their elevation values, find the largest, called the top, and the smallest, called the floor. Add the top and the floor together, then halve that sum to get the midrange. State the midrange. 10.3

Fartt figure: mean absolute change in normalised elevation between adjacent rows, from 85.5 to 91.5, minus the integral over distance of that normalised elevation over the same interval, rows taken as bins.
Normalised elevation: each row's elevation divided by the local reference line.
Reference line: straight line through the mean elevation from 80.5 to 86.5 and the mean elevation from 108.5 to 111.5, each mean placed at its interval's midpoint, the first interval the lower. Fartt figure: -6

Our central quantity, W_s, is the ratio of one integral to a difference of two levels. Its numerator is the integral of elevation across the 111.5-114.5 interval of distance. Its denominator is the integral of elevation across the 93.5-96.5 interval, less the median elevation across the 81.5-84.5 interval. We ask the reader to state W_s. 1.52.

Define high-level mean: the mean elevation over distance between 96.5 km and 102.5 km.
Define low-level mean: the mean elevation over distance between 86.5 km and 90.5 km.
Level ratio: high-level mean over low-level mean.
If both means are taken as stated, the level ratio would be 1.16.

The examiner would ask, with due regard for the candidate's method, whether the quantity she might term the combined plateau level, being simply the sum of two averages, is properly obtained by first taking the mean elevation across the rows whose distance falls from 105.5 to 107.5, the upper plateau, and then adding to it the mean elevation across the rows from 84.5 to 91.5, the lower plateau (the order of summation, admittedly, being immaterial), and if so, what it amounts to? 20.6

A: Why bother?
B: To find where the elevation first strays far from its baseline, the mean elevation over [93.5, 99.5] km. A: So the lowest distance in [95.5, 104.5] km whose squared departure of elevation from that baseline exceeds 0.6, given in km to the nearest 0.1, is 99.0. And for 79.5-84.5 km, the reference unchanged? 81.0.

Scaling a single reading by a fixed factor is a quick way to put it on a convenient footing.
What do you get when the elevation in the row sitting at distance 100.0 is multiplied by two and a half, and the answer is 24.0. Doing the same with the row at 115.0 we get 23.1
